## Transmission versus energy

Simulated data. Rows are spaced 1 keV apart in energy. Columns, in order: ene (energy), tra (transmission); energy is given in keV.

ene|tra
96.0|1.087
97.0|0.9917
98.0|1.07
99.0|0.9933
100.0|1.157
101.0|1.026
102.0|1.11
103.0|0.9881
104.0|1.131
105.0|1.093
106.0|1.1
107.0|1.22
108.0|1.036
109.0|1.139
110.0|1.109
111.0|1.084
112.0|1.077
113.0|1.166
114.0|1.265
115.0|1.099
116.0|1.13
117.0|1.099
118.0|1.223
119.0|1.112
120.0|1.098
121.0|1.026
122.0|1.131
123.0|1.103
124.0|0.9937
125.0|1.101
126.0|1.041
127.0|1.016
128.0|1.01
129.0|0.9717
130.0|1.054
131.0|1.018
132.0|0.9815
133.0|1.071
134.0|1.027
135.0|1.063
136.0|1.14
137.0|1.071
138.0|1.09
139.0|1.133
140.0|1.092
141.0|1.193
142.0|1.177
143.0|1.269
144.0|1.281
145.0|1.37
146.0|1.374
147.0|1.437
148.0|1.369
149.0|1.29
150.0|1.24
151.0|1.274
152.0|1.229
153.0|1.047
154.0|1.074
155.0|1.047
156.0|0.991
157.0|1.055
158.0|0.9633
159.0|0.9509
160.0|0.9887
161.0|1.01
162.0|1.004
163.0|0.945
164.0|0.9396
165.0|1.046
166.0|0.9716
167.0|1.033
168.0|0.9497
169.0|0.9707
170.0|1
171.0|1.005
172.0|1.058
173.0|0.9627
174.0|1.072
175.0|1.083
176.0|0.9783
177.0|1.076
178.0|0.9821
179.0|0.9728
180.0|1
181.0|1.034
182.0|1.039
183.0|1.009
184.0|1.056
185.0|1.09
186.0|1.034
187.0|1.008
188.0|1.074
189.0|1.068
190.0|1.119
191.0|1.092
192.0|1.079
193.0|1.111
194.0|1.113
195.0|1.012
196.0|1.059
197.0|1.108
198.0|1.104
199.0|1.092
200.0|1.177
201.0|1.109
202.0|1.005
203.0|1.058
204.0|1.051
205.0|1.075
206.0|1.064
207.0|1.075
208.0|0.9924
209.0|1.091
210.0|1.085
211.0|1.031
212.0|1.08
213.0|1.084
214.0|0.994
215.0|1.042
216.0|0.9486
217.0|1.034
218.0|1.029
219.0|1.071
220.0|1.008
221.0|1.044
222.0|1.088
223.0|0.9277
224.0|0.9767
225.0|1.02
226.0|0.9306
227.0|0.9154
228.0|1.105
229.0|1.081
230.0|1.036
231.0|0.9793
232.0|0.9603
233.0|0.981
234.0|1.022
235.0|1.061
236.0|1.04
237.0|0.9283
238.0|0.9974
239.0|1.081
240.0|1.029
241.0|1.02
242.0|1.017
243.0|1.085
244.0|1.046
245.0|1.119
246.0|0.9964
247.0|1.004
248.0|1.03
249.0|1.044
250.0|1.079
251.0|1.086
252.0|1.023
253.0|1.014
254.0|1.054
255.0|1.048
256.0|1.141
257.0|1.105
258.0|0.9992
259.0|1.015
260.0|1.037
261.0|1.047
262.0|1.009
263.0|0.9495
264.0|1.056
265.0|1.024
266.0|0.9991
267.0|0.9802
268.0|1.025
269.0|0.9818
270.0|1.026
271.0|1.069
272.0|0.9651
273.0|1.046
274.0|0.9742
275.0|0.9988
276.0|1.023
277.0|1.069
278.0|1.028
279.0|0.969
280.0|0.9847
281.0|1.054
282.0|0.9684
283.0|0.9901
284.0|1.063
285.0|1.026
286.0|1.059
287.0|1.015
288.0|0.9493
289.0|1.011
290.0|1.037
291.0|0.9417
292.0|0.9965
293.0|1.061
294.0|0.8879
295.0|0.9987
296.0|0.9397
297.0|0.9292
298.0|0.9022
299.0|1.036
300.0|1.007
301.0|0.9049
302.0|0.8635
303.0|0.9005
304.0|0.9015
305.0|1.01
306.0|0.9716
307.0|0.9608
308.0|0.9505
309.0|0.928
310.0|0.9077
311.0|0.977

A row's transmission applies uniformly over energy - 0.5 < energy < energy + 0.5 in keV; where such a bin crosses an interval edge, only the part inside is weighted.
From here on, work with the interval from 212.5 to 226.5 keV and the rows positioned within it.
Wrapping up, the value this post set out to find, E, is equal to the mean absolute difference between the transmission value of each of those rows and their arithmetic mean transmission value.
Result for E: 0.0427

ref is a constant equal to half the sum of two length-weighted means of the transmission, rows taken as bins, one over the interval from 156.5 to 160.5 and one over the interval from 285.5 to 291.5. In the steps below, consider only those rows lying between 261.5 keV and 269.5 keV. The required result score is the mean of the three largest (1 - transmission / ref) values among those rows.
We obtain 0.03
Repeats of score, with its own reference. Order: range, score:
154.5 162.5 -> 0.03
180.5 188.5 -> -0.02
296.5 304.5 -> 0.11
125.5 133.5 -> 0.01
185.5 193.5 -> -0.04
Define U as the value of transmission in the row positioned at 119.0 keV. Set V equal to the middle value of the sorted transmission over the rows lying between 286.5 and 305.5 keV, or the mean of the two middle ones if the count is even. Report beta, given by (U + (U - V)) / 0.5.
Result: 2.55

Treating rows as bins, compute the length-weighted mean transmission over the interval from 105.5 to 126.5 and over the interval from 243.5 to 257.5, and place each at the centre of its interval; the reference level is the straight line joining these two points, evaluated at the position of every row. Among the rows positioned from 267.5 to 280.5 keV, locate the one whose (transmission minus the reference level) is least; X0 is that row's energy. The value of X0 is 272.0 keV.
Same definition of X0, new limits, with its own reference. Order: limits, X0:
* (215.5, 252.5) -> 227.0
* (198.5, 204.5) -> 202.0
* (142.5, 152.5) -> 152.0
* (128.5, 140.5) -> 129.0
